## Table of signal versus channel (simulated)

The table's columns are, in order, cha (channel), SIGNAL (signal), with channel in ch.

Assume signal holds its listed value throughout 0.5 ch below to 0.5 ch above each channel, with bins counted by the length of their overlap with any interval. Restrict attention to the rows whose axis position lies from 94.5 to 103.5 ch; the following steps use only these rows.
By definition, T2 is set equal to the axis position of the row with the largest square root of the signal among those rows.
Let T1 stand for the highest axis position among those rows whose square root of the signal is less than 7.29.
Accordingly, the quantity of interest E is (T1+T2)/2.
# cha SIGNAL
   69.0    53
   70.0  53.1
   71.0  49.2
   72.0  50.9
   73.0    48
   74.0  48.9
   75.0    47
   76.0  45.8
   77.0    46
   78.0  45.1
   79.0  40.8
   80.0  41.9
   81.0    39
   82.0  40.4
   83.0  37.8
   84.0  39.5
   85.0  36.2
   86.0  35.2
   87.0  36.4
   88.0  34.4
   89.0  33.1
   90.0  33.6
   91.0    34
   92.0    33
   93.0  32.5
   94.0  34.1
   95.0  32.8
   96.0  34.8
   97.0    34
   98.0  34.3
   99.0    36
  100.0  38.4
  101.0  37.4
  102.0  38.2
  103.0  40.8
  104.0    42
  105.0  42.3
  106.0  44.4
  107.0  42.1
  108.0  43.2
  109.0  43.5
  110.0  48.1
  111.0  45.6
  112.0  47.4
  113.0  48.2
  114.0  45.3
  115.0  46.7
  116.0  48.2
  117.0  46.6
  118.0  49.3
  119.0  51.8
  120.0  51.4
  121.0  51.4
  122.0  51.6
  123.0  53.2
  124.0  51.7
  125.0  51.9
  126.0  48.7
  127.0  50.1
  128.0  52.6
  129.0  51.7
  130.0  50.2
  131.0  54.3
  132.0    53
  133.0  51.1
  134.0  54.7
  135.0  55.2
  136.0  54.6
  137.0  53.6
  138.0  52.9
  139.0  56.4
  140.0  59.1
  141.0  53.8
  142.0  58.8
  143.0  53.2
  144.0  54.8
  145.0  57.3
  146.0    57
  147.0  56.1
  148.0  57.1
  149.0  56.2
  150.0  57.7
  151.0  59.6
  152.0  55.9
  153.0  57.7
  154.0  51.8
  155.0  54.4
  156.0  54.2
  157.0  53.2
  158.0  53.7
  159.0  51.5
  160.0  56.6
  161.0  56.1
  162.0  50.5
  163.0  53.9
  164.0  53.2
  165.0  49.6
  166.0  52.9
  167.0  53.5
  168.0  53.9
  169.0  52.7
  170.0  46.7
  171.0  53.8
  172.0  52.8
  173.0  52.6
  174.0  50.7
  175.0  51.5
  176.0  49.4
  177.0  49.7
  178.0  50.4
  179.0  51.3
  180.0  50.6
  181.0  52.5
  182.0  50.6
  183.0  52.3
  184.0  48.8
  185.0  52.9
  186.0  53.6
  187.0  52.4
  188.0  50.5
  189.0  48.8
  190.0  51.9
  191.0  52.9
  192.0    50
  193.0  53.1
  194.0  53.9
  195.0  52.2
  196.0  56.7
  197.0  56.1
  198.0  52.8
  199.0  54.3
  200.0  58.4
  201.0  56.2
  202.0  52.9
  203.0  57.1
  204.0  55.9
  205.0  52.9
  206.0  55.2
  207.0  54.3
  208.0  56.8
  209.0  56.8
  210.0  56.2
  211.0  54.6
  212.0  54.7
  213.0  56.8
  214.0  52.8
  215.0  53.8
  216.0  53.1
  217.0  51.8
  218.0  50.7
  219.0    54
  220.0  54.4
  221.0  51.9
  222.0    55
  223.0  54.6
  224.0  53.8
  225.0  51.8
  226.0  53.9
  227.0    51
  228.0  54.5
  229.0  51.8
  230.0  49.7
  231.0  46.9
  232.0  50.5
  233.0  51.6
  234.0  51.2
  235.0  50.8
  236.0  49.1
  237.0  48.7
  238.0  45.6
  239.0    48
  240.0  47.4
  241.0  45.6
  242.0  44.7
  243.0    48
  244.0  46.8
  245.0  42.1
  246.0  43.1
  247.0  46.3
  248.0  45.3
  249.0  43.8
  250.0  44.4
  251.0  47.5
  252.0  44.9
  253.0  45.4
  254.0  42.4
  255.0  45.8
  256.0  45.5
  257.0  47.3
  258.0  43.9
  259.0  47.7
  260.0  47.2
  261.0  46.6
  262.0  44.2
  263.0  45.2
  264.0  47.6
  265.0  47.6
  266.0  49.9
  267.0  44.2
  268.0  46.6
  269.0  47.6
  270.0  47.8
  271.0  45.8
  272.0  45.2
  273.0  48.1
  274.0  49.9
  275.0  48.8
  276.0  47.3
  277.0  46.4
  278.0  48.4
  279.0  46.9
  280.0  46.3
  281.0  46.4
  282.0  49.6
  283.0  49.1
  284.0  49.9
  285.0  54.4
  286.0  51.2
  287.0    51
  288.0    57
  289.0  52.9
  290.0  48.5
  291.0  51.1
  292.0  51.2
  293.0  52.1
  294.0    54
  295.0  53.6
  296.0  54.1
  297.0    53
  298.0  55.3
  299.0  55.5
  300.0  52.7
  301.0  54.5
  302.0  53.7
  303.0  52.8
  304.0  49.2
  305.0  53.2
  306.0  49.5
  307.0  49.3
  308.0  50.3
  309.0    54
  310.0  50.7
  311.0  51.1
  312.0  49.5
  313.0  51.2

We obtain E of 103.0 ch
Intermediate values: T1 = 103.0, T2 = 103.0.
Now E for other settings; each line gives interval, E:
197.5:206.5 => 202.5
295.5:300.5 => 299.5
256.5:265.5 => 262.0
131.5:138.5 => 136.5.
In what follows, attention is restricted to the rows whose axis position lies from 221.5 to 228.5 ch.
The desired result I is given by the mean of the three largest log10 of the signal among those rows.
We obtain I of 1.74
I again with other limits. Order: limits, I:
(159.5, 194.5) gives 1.74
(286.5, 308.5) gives 1.75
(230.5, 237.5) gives 1.71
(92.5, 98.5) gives 1.54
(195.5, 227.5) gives 1.76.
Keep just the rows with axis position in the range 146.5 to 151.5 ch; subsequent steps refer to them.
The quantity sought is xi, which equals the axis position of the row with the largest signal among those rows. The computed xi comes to 151.0 ch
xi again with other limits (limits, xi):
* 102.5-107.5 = 106.0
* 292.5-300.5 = 299.0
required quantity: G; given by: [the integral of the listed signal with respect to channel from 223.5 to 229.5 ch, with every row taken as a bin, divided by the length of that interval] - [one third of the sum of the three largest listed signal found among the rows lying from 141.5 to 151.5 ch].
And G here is -6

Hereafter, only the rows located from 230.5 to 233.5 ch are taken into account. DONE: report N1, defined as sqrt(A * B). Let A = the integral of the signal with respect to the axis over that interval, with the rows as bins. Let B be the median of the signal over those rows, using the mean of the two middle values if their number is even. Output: 87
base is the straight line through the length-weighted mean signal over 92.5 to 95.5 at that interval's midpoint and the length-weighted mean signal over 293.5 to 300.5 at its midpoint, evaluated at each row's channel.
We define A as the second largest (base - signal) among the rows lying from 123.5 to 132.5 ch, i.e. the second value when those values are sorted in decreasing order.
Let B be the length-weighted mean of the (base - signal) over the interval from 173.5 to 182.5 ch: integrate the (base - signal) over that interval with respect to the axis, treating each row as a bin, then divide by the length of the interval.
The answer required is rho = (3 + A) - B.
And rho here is -1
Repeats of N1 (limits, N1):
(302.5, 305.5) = 91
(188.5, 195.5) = 138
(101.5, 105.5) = 82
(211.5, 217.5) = 131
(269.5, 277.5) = 134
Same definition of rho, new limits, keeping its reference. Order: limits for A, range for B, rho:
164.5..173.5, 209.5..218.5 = 2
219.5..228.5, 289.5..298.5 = -3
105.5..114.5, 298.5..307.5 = -8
